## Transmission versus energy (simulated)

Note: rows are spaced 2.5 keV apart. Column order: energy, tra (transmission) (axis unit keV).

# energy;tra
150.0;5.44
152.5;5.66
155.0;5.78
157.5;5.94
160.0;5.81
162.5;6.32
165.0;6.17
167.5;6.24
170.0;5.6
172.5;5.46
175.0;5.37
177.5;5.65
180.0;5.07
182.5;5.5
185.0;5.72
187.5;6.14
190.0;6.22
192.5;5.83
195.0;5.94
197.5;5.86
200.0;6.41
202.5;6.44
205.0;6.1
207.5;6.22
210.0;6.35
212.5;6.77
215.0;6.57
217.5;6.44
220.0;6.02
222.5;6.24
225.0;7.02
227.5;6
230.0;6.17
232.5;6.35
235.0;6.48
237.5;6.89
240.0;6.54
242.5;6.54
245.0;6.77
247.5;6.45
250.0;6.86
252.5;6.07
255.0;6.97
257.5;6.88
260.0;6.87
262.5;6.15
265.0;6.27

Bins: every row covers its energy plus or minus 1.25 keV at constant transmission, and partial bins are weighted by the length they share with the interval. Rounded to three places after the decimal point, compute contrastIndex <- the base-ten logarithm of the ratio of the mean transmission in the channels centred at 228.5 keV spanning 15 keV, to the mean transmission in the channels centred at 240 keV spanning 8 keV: -0.019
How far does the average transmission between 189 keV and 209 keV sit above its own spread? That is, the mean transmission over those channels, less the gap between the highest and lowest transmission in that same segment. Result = 5.5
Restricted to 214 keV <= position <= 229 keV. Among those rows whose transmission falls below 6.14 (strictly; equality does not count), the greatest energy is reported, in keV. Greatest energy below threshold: 227.5 keV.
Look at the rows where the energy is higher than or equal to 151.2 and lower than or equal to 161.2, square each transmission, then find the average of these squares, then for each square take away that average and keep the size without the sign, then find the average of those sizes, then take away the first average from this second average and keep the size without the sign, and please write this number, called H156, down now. 33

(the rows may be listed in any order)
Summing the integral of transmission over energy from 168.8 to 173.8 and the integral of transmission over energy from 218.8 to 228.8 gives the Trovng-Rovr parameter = 91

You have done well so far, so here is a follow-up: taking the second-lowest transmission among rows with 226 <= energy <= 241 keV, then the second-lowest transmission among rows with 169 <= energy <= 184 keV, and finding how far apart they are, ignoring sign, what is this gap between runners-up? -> 0.8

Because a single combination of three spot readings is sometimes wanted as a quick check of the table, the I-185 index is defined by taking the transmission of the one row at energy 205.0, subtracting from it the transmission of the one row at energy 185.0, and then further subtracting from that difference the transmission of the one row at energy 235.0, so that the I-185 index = -6.10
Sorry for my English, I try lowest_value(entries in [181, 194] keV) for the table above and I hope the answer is 5.5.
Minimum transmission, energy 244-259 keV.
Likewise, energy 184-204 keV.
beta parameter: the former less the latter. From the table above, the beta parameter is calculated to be 0.35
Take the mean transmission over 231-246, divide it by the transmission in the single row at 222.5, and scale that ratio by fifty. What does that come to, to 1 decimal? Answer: 52.8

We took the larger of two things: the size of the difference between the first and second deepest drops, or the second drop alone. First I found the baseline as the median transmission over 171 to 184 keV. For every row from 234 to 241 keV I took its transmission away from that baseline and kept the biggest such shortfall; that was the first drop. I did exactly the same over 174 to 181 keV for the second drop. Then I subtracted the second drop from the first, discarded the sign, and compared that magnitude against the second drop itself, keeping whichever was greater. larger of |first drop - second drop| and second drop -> 1.41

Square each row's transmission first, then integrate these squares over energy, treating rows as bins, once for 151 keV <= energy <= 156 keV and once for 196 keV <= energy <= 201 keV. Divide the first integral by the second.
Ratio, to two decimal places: 0.87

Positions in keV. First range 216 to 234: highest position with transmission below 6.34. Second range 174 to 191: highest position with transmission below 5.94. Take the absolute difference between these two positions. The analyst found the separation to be 45.0 keV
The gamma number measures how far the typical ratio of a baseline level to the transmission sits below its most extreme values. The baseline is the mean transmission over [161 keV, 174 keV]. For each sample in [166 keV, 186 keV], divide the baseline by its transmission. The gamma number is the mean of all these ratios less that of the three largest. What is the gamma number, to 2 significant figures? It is -0.054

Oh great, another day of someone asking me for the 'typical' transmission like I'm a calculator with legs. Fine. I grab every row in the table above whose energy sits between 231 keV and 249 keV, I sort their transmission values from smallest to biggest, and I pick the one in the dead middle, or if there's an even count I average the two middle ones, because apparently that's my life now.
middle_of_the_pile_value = 6.5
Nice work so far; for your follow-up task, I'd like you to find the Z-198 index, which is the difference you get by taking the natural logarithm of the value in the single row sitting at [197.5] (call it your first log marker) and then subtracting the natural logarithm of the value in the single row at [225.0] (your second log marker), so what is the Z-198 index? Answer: -0.18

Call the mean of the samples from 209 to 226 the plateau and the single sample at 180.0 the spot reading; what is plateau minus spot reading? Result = 1.4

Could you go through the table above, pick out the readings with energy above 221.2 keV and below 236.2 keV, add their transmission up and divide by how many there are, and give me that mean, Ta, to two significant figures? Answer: 6.4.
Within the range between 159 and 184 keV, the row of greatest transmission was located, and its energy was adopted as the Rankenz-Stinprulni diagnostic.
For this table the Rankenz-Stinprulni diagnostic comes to 162.5 keV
